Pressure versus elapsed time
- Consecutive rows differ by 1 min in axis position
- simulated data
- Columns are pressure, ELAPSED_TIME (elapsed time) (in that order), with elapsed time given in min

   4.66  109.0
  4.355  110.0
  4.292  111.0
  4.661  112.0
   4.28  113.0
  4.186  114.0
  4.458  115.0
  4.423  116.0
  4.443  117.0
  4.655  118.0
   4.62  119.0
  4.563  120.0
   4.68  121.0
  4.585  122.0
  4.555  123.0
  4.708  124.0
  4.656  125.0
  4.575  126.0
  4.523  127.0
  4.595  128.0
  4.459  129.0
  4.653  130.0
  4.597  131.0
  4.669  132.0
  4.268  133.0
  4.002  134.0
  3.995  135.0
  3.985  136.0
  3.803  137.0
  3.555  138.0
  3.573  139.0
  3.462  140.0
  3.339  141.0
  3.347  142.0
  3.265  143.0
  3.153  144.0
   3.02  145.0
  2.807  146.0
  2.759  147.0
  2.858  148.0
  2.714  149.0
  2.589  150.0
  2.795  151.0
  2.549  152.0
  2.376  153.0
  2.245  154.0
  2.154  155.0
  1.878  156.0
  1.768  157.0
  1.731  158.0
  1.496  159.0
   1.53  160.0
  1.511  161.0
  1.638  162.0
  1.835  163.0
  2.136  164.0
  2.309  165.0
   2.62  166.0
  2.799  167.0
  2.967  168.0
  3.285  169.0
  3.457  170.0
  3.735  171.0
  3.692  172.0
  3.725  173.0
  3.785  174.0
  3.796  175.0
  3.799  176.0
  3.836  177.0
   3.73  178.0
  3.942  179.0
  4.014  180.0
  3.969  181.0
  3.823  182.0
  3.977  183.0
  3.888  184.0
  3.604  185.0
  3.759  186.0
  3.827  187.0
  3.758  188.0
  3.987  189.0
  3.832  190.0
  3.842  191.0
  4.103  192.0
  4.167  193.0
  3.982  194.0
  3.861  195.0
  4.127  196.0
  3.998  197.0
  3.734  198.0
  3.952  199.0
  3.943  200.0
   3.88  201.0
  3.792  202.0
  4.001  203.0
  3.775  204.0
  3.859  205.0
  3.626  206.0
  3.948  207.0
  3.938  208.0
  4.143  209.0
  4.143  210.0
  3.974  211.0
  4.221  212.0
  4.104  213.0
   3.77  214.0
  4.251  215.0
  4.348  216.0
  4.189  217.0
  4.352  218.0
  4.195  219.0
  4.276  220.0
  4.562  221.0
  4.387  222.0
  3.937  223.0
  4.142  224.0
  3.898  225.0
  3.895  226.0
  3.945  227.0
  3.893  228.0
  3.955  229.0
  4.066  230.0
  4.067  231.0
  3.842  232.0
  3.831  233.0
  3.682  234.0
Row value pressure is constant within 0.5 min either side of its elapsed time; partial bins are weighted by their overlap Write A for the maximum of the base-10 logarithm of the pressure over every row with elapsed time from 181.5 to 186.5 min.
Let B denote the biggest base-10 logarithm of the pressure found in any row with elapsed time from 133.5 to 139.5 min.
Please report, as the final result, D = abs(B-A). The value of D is 0.00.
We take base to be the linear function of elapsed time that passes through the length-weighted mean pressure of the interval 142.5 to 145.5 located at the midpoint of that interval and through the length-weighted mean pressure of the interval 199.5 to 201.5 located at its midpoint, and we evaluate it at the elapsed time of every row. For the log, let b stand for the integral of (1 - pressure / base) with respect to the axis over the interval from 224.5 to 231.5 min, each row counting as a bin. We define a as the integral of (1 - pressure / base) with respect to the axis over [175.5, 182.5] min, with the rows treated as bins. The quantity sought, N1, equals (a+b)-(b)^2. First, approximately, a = 0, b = 0.53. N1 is -0.2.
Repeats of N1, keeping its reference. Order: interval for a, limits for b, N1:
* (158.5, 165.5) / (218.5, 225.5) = 3.3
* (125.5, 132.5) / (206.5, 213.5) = -3.9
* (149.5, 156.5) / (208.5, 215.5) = 1.9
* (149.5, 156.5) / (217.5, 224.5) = 1.8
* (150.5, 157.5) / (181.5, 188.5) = 2.0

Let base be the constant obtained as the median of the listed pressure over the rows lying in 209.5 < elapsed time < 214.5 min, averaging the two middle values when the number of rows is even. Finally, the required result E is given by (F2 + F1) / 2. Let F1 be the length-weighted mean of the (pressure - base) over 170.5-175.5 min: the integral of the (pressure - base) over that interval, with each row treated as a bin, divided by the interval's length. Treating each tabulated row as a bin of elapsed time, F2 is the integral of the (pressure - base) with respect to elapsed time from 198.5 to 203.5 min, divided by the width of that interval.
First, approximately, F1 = -0.4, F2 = -0.2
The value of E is -0.27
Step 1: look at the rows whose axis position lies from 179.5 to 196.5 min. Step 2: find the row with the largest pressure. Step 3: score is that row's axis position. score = 193.0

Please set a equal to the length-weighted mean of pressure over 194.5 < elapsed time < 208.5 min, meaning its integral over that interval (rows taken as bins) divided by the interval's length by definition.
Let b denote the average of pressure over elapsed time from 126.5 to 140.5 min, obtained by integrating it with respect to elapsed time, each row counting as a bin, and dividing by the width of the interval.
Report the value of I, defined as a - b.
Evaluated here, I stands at -0.3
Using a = 3.9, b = 4.15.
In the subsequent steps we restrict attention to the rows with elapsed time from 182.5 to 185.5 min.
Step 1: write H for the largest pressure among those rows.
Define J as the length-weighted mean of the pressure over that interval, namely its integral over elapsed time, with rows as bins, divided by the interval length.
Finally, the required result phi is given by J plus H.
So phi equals 7.80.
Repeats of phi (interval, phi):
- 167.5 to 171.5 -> 7.10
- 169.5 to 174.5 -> 7.46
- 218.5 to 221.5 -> 8.91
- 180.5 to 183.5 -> 7.90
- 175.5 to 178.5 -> 7.62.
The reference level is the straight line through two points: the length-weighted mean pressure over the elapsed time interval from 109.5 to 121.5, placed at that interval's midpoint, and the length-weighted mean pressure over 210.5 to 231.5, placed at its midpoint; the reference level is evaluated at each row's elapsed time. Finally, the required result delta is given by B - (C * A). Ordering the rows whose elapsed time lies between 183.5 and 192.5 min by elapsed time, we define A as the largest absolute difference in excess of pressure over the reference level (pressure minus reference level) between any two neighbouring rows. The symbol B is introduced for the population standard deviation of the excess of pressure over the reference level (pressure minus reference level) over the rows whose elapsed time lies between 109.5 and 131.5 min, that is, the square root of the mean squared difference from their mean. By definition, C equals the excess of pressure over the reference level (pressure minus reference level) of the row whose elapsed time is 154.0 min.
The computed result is 0.74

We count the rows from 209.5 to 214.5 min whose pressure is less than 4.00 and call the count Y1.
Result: 2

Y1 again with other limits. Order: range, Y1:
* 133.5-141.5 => 7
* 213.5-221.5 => 1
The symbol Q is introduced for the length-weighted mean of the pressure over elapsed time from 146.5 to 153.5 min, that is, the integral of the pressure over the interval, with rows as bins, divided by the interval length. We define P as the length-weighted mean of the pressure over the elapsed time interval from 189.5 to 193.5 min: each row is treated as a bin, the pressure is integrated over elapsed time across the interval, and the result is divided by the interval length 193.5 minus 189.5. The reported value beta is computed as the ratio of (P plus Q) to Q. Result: 2.50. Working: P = 4.0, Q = 2.7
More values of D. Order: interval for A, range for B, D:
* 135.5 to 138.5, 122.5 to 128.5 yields 0.07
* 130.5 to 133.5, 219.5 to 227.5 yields 0.01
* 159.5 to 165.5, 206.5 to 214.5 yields 0.26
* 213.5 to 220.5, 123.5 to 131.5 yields 0.03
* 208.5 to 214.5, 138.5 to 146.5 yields 0.07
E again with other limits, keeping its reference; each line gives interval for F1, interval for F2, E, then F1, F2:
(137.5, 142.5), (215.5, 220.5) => -0.24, -0.6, 0.2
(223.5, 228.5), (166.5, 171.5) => -0.50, -0.1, -0.9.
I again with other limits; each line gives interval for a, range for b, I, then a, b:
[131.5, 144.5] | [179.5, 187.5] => -0.1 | 3.7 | 3.86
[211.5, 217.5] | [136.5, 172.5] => 1.5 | 4.1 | 2.69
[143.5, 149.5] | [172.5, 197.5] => -1.0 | 2.9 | 3.89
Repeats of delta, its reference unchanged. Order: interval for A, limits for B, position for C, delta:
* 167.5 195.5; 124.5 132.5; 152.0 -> 0.65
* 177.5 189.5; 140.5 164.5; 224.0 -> 0.57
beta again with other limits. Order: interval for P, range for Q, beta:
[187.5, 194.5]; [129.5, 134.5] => 1.89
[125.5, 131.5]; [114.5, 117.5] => 2.03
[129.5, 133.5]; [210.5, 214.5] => 2.13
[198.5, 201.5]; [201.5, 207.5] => 2.02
